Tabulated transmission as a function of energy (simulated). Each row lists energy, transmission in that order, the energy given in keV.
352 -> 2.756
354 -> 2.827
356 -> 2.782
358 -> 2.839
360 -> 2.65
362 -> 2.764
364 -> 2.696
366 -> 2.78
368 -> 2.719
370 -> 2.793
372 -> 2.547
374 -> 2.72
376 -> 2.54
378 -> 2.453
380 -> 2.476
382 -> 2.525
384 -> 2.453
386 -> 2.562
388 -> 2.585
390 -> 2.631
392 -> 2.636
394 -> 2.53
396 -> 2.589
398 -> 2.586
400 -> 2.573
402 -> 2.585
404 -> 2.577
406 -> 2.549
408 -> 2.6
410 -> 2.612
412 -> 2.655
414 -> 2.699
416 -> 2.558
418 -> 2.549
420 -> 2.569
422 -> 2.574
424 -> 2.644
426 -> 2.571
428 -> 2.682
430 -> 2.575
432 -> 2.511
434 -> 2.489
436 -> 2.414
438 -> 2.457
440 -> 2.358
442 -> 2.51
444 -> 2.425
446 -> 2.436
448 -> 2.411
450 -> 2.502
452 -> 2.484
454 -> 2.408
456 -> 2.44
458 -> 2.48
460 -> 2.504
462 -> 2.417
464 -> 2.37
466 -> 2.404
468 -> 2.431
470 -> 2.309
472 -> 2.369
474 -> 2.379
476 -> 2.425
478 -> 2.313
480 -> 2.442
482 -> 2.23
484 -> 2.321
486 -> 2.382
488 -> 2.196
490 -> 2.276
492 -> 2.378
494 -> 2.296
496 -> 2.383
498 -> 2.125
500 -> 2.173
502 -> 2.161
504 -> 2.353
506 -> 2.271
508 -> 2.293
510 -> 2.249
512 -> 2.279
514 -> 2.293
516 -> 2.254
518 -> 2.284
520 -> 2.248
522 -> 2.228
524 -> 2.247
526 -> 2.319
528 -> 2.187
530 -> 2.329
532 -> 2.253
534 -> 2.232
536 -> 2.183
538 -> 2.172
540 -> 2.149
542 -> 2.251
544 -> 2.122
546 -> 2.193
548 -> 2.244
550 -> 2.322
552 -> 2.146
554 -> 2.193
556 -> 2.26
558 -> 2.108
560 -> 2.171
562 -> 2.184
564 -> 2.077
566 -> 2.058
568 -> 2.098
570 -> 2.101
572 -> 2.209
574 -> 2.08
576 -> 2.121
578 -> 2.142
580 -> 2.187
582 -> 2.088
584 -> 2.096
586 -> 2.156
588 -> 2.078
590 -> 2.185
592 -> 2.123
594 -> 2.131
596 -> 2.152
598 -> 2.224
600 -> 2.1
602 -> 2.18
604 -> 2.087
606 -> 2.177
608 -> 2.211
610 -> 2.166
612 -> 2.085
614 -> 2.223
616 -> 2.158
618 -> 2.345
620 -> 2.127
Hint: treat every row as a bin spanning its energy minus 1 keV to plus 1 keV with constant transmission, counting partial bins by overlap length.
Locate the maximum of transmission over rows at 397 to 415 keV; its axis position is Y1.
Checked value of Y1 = 414 keV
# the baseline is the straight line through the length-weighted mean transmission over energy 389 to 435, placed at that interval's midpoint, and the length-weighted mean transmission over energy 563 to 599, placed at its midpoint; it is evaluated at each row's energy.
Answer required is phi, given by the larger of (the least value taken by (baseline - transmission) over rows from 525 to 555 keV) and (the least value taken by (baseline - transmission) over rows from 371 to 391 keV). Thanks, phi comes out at -0.028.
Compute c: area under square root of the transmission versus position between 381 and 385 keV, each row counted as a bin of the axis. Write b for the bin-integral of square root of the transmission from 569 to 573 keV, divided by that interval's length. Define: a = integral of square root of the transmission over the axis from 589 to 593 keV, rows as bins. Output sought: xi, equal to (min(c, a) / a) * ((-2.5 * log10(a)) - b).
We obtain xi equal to -3.39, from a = 5.87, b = 1.47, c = 6.3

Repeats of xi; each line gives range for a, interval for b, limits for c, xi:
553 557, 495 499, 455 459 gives -3.44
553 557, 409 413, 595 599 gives -3.53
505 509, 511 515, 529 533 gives -3.46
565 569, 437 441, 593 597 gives -3.45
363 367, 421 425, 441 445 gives -3.48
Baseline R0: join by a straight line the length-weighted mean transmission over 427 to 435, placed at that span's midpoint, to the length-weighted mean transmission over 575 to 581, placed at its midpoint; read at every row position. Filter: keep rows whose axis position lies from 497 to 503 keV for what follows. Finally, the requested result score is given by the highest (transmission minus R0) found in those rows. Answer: -0.20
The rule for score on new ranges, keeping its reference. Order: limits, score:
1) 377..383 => -0.18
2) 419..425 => 0.06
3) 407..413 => 0.04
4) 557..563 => -0.01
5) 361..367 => 0.03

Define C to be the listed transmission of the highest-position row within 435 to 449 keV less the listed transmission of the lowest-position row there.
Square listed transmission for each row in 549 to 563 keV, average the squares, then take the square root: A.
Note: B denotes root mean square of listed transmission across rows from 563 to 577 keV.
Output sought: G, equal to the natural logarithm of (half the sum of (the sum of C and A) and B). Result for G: 0.77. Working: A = 2.20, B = 2.1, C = 0.00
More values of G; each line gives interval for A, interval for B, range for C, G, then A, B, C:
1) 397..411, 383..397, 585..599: 0.96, 2.58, 2.6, 0.07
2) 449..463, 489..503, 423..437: 0.81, 2.46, 2.3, -0.23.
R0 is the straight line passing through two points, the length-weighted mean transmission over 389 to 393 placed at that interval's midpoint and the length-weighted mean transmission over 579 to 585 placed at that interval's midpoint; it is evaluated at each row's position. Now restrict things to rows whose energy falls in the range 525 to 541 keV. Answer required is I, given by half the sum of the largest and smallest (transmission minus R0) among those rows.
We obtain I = -0.01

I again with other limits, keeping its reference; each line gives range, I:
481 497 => -0.07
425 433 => 0.07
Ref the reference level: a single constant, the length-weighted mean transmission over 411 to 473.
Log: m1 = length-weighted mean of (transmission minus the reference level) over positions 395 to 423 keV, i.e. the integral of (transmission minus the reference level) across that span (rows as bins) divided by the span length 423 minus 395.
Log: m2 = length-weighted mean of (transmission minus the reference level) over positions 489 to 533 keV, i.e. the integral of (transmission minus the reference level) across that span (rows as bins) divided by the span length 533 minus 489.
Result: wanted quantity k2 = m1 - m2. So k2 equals 0.3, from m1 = 0.10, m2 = -0.2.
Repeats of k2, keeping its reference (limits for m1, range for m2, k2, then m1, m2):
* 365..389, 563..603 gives 0.5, 0.11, -0.4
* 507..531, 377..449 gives -0.3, -0.22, 0.1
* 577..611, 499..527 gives -0.1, -0.34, -0.2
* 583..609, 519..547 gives -0.1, -0.34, -0.3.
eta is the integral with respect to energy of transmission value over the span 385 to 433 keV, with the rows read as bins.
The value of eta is 124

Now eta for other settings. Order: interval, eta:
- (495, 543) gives 108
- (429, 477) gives 117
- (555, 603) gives 103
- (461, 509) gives 111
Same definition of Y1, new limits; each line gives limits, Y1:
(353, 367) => 358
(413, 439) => 414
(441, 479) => 442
